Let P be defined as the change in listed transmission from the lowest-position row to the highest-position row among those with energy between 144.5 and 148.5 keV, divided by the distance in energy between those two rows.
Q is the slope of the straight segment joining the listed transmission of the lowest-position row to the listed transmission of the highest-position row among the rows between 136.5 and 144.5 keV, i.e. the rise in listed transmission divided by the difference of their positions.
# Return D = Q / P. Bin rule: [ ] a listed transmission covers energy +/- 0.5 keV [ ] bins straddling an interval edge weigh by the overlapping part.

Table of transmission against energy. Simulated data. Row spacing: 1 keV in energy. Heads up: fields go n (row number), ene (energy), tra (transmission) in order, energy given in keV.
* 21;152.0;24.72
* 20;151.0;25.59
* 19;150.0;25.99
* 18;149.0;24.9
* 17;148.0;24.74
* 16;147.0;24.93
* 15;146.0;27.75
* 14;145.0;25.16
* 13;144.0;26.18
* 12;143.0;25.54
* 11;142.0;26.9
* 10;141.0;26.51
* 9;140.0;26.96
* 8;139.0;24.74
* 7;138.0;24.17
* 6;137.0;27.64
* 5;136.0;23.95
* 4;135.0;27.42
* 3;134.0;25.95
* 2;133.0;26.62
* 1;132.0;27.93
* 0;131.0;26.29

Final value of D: 1.49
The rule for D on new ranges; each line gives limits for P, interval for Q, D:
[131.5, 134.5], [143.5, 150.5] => 0.03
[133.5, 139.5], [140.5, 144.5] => 0.45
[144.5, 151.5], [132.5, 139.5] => -4.37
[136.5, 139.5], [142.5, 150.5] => -0.04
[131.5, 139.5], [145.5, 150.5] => 0.97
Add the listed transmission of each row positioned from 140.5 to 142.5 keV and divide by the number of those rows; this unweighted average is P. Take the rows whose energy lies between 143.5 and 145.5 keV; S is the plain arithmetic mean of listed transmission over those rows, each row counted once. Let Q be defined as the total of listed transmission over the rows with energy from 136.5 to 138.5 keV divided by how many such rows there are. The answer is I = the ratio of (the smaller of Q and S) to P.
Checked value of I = 0.96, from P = 26.7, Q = 25.9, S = 25.7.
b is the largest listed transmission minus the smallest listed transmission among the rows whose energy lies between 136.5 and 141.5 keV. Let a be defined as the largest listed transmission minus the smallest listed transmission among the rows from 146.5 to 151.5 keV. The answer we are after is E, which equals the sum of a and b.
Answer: 4.7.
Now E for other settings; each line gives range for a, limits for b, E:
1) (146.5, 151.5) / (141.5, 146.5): 3.8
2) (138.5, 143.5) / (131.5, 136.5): 6.2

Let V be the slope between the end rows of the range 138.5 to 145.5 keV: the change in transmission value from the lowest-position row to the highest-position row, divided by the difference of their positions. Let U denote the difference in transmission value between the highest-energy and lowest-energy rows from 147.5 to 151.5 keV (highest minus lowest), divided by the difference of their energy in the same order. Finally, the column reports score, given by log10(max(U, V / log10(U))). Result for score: -0.5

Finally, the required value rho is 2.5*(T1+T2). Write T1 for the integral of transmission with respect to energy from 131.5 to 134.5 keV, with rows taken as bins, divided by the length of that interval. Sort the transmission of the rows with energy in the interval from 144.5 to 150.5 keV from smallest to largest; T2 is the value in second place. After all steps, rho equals 129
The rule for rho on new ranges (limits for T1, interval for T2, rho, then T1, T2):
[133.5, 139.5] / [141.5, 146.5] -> 128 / 25.6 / 25.54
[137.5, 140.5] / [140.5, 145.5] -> 127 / 25.3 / 25.54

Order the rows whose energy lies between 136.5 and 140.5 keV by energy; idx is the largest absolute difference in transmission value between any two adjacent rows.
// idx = 3.5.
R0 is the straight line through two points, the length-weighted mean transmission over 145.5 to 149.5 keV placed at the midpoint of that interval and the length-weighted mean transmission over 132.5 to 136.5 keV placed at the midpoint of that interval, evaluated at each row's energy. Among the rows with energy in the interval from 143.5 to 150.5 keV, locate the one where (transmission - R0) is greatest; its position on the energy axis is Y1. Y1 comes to 146.0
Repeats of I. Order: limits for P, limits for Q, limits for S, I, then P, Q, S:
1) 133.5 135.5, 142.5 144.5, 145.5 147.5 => 0.97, 26.7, 25.9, 26.3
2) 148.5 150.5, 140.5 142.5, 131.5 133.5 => 1.05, 25.4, 26.7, 27.3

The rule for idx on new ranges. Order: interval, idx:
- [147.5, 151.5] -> 1.1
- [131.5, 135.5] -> 1.5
